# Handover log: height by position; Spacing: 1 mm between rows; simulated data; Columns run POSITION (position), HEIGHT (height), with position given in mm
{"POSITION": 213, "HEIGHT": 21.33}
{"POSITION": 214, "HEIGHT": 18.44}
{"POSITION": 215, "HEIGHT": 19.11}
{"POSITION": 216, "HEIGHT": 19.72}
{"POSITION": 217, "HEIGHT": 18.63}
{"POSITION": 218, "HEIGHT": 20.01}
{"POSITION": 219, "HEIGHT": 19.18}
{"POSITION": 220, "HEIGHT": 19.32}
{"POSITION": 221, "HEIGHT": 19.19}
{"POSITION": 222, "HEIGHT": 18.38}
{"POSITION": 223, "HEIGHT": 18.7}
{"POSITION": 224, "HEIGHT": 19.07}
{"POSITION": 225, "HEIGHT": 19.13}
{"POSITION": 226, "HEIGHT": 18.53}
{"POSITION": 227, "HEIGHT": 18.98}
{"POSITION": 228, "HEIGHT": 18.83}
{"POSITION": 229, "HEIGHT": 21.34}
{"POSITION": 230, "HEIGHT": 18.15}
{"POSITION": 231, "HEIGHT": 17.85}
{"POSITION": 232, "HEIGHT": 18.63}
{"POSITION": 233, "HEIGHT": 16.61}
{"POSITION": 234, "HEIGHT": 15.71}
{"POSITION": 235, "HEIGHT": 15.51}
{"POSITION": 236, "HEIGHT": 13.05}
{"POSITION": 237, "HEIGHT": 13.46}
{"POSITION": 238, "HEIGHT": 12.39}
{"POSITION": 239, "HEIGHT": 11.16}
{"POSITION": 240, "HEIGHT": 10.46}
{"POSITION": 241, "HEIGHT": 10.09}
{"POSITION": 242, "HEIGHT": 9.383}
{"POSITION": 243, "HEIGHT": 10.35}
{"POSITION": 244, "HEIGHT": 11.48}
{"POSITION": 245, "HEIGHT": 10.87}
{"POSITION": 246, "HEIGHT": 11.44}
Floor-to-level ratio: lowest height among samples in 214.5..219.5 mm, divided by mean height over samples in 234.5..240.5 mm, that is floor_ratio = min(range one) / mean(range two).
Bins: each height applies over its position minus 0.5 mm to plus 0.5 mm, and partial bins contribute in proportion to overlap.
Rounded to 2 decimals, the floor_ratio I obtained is 1.47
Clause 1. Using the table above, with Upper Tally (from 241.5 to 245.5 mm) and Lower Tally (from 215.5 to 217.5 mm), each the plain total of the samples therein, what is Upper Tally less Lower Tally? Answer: 4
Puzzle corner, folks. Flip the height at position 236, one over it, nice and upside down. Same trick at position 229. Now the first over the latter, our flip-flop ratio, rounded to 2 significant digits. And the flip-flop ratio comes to 1.6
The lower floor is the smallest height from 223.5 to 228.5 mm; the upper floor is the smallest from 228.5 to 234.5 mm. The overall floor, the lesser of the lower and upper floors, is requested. 15.7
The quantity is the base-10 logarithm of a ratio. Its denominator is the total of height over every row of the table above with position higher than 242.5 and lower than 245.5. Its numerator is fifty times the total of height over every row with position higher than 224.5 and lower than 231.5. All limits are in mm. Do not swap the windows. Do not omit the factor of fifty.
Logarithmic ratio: 2.3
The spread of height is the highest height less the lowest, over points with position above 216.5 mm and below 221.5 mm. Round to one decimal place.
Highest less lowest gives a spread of 1.4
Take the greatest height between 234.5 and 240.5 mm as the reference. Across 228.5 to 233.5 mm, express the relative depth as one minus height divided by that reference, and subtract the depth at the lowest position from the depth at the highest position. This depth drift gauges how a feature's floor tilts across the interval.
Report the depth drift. 0.30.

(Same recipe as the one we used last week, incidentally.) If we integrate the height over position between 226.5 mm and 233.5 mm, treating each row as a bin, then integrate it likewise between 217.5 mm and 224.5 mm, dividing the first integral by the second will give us 1.0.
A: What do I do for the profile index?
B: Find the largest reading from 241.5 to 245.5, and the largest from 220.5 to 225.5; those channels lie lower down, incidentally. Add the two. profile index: 30.7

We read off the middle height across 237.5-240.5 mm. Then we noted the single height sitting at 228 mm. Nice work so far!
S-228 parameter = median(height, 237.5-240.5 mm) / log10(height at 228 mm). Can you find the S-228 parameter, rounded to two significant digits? 8.8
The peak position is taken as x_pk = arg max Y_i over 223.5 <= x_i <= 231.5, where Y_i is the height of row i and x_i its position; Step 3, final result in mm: 229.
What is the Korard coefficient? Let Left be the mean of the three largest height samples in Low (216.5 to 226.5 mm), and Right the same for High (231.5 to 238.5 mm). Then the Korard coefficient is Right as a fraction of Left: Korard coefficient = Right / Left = 0.87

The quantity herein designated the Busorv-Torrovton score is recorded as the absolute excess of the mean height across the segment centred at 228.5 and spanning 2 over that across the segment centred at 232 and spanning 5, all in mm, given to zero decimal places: 3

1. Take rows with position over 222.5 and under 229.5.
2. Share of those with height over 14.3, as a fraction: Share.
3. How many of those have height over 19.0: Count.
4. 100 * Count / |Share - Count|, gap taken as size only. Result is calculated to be 150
